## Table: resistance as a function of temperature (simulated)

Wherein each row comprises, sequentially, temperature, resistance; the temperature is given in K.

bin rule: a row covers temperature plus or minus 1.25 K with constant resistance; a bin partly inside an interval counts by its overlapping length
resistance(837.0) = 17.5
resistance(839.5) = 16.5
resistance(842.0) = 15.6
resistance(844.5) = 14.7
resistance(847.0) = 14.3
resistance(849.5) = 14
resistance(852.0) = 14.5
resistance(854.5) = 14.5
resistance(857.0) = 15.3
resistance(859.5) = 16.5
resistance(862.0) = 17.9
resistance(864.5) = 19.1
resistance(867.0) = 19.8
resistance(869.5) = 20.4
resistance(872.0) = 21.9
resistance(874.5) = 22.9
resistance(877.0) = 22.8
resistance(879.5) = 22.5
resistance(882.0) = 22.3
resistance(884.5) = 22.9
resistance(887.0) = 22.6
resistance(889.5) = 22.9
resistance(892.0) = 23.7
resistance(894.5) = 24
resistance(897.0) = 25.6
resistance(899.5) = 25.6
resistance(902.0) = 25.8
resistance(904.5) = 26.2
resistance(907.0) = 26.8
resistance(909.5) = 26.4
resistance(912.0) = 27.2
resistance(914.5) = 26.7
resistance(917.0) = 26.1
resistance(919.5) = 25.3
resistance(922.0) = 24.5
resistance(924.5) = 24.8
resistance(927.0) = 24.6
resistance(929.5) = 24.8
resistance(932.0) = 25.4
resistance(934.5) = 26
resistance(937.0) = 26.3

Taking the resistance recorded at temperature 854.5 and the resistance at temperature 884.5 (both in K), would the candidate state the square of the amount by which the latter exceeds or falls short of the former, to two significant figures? 71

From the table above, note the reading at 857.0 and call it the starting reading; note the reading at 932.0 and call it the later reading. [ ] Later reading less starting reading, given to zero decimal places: 10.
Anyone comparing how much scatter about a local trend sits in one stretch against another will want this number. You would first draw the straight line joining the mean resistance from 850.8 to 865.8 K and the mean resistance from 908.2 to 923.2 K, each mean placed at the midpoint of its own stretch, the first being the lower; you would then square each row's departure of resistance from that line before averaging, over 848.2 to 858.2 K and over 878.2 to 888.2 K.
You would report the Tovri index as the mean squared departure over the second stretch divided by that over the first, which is 5.4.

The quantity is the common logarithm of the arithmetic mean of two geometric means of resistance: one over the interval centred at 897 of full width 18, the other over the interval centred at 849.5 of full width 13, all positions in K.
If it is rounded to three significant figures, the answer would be 1.29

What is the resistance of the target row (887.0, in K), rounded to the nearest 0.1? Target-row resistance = 22.6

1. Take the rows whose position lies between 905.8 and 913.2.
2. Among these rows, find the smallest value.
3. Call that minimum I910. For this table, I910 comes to 26.4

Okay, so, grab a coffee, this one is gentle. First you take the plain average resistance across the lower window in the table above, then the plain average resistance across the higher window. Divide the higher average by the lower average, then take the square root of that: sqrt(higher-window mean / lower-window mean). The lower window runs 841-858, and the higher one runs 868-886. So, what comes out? 1.23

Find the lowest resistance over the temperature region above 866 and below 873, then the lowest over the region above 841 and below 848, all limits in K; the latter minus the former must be -5.5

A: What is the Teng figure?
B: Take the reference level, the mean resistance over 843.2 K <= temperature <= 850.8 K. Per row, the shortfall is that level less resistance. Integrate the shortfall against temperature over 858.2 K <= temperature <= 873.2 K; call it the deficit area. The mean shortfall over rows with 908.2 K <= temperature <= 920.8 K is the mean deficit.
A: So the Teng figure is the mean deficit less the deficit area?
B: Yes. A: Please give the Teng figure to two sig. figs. 62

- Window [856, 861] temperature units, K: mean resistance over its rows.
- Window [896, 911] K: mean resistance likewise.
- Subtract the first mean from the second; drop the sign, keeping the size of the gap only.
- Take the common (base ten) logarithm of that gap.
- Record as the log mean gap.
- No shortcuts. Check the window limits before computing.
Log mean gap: 1.0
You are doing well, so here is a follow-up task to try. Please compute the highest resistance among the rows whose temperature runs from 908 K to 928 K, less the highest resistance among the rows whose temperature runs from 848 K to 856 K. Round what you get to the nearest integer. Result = 13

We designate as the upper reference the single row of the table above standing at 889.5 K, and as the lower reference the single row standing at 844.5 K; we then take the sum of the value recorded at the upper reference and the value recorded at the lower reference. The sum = 38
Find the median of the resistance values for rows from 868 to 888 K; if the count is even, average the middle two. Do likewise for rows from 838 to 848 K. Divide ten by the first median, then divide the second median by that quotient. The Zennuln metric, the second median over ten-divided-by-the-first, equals 34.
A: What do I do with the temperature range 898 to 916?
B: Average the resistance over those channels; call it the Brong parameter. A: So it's 26.4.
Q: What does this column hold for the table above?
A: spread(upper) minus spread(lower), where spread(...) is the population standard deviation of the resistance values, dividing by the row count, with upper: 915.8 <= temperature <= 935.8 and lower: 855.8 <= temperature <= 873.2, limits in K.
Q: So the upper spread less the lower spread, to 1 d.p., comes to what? -1.5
